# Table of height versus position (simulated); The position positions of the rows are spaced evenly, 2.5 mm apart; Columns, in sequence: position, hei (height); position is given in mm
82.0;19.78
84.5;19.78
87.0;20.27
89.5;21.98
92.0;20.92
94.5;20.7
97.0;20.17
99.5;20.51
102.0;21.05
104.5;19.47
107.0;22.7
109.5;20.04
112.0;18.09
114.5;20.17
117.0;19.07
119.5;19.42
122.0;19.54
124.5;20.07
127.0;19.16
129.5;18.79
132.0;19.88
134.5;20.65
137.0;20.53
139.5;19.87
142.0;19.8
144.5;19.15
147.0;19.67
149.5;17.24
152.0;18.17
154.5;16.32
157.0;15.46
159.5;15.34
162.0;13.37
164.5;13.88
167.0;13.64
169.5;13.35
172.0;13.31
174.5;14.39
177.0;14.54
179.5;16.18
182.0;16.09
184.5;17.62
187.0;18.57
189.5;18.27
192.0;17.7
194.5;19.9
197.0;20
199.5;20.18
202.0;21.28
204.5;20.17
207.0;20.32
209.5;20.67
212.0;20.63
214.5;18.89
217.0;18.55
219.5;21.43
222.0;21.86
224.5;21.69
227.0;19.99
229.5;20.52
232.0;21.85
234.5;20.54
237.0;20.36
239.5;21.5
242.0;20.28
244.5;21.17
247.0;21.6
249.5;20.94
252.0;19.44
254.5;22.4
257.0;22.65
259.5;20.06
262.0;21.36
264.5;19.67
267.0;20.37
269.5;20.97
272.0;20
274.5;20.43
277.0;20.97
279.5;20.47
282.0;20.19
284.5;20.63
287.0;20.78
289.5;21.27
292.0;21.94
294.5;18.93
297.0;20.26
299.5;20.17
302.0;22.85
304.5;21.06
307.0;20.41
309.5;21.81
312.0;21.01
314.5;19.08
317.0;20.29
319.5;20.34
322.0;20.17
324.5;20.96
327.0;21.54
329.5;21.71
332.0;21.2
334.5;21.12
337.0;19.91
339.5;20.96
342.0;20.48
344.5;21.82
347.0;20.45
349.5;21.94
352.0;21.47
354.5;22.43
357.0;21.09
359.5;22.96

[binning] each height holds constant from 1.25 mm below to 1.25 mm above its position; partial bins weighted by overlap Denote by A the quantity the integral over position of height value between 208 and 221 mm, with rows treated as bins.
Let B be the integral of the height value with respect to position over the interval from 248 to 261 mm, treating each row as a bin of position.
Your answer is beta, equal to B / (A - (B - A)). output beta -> 1.11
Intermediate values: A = 261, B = 274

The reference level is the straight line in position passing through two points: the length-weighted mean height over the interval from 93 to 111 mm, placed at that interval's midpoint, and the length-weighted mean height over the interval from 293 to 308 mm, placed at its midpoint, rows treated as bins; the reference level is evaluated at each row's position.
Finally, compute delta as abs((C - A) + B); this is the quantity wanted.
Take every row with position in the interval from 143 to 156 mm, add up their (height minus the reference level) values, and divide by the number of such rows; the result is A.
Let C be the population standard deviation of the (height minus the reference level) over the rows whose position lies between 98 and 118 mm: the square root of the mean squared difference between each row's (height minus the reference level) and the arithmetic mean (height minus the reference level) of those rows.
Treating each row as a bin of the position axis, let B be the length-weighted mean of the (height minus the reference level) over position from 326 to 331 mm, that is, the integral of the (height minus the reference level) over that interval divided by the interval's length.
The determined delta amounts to 4.8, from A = -2.5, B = 1.0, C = 1.29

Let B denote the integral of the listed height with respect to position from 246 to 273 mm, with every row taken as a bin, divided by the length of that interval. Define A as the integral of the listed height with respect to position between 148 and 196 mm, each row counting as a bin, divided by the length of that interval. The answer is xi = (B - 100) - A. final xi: -95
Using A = 16.0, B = 20.9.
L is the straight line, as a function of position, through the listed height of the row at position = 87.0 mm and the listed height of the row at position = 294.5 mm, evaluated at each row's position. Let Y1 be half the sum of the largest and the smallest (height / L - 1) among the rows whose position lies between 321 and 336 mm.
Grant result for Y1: 0.118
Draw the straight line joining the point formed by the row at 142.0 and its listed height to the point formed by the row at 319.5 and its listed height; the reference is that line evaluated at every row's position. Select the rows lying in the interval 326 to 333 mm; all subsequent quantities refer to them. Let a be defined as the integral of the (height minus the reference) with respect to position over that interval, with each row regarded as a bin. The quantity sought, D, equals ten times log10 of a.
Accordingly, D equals 8.9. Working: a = 8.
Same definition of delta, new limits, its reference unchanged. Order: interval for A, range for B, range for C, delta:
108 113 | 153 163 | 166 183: 2.7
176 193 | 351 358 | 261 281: 5.2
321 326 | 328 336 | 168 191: 2.7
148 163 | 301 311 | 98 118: 6.8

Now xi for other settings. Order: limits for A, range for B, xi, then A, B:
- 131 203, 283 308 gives -97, 17.4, 20.8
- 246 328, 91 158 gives -101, 20.8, 19.5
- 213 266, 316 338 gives -100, 20.8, 20.8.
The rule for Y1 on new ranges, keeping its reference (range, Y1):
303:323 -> 0.086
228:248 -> 0.091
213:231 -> 0.041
